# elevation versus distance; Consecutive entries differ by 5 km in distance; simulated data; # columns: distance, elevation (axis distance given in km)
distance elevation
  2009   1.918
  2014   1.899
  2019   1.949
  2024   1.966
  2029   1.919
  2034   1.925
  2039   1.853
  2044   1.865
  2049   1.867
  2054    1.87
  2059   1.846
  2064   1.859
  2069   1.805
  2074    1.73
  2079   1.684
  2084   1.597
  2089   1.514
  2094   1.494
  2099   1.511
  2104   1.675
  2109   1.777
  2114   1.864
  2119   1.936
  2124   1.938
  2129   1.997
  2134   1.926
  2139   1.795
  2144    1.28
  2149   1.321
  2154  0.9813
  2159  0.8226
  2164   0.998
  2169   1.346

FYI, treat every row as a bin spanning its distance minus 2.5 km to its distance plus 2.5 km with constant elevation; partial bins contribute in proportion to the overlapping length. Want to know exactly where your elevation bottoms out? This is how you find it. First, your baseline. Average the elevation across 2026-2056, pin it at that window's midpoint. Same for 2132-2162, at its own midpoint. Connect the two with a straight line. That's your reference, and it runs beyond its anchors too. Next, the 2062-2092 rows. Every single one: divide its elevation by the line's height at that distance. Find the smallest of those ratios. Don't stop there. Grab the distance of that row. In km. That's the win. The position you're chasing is 2089 km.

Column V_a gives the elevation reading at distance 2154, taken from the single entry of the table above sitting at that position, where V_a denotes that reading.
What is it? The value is 0.9813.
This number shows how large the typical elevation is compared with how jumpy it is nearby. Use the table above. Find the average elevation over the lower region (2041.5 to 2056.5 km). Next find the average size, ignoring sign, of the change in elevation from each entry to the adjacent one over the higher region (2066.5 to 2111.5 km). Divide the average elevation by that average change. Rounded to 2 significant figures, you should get 25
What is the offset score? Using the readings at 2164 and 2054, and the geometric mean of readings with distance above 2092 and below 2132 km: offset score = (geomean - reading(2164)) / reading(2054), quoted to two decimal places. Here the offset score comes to 0.41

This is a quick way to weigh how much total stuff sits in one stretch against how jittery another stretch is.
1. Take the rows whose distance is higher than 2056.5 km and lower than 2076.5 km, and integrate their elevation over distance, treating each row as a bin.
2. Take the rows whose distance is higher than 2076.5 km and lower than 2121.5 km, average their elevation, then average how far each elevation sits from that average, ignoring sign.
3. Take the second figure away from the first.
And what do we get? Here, 36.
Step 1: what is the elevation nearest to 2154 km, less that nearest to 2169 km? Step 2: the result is -0.36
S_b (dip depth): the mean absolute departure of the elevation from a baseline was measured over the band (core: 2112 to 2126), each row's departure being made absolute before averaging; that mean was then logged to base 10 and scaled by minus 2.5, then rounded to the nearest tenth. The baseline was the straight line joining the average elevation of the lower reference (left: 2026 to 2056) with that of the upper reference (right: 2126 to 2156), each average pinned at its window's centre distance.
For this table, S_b 1.4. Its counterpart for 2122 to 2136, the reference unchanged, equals 1.1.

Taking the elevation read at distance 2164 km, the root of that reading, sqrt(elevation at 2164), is 0.999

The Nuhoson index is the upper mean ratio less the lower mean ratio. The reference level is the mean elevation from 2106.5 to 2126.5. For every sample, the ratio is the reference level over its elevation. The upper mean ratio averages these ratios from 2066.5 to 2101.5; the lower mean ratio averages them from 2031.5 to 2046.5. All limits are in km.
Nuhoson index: 0.17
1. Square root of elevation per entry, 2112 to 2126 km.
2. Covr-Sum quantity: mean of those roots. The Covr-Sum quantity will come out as 1.38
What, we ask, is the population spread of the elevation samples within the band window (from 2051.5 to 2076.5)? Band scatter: 0.051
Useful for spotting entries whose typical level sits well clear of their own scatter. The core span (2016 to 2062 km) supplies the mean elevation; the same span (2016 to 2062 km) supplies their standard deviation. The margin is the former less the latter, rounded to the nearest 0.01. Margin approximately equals 1.85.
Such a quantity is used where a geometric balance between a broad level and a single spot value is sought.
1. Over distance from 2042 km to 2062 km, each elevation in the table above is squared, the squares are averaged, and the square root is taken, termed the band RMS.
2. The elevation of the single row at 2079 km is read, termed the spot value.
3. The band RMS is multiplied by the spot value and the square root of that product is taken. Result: 1.77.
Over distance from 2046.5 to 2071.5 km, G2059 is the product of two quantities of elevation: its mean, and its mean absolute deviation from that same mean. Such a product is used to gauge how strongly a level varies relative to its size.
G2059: 0.04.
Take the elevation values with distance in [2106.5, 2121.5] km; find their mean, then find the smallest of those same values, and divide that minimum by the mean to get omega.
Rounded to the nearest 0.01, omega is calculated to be 0.96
